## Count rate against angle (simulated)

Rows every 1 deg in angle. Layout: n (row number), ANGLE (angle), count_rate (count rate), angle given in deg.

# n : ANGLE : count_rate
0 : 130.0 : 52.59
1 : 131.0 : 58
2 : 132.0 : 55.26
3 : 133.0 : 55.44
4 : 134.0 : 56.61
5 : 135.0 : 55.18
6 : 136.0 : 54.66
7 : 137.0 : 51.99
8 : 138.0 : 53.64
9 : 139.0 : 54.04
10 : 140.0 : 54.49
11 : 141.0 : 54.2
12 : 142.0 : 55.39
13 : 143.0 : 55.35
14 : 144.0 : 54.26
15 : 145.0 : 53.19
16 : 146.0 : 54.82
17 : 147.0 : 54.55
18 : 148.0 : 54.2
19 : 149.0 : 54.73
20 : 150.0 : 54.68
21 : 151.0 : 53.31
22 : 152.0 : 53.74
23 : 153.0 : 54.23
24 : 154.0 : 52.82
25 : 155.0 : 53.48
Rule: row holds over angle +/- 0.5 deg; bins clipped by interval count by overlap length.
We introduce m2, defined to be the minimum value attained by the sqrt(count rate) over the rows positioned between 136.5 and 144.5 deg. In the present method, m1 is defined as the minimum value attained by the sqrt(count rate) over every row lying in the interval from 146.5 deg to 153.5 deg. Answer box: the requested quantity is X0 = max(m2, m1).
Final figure 7.30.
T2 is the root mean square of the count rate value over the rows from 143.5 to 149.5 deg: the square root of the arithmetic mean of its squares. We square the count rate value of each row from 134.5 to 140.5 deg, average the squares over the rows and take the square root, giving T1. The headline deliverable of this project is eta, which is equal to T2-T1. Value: 0.3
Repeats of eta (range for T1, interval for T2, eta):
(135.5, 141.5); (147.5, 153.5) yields 0.3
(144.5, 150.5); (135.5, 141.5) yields -0.5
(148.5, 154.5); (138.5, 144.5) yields 0.7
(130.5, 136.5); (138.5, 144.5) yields -1.2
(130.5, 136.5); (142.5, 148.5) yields -1.5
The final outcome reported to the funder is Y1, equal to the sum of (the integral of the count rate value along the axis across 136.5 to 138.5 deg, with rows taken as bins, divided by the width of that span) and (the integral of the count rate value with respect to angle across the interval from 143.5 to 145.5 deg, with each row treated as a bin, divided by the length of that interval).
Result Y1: 106.5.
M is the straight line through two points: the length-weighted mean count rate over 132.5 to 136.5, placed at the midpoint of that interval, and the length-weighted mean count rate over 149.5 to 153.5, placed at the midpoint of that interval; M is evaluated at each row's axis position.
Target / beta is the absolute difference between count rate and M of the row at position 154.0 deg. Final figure 0.95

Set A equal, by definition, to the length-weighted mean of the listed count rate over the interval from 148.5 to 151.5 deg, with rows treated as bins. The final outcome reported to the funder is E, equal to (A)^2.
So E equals 2942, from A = 54.2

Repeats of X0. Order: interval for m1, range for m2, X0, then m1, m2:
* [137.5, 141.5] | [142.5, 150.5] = 7.32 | 7.32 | 7.29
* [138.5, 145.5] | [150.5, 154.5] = 7.29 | 7.29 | 7.27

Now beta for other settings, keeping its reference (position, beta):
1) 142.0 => 0.57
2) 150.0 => 0.56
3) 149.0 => 0.52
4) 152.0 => 0.21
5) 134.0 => 1.09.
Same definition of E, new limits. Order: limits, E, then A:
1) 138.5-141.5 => 2942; 54.2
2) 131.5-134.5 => 3110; 55.8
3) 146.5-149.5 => 2970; 54.5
